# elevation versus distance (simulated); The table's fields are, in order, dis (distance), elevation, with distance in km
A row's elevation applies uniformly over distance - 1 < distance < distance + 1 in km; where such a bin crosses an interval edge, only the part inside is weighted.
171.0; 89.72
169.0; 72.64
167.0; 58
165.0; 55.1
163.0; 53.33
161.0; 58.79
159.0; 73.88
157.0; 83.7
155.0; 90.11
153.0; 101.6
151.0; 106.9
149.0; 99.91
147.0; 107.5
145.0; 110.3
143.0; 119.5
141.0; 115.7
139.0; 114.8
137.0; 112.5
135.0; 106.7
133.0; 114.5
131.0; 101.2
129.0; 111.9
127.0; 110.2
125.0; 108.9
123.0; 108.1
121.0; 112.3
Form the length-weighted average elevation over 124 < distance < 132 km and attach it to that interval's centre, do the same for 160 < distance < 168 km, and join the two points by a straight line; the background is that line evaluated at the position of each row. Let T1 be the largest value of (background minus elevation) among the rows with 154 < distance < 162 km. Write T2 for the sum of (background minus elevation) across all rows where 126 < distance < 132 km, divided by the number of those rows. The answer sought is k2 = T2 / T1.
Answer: -0.6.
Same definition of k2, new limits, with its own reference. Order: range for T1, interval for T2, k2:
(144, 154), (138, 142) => 1.1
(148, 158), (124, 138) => 0.3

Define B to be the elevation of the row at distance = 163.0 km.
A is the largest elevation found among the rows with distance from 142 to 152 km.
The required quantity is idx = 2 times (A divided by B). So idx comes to 4.5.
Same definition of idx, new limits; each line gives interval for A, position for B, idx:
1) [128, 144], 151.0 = 2.2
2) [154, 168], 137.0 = 1.6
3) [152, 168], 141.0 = 1.8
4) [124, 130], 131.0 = 2.2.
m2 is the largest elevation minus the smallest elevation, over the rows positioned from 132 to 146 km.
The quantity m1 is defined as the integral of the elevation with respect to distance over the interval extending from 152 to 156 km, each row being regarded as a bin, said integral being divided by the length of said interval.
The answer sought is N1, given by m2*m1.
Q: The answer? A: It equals 1227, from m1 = 96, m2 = 13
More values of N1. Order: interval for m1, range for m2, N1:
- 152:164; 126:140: 1046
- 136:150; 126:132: 1193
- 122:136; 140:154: 2131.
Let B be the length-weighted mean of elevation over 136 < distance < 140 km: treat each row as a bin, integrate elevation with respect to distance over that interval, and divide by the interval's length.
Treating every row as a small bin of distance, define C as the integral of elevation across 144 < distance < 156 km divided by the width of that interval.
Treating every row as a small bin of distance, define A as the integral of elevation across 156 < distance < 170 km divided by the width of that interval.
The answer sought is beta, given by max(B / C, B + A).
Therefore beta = 179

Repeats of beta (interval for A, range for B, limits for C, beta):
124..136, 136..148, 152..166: 222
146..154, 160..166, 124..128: 160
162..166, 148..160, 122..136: 147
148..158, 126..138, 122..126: 206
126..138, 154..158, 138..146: 196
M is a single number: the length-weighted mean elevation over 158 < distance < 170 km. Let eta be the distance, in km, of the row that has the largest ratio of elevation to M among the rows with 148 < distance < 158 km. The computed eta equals 151.0 km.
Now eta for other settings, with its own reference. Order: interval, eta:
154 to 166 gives 155.0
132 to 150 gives 143.0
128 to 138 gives 133.0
